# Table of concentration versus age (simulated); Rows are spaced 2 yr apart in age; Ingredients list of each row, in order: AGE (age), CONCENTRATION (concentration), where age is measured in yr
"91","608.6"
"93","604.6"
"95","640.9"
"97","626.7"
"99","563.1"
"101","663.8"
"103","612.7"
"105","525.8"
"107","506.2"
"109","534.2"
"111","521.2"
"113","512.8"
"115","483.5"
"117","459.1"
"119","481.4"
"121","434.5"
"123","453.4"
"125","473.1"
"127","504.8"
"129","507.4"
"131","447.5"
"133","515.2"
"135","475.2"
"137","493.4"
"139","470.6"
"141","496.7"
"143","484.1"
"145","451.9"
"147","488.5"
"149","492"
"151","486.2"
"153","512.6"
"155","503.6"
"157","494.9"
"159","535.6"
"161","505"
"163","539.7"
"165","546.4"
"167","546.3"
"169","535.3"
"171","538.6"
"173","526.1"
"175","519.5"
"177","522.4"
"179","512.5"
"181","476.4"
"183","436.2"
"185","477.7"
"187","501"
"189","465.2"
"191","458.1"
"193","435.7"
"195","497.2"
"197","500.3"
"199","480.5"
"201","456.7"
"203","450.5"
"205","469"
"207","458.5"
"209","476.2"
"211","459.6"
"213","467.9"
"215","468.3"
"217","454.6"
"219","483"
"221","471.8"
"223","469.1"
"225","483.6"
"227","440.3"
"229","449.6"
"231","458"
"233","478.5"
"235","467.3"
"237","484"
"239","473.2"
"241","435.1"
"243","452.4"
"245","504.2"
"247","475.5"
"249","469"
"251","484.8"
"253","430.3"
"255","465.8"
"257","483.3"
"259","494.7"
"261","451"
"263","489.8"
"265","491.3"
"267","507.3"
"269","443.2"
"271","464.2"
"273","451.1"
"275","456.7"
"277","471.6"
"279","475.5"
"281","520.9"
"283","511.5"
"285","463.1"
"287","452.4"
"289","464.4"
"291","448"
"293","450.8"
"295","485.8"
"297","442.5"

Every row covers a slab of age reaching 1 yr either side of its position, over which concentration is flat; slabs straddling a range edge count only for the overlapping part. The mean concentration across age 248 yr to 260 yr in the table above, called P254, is 471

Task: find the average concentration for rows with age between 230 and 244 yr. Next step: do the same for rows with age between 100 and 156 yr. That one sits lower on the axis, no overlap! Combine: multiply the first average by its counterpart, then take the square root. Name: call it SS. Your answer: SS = 482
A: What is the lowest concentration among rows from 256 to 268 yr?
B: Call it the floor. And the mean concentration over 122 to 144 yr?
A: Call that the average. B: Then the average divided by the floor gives 1.07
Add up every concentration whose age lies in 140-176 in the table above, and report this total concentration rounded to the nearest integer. 9203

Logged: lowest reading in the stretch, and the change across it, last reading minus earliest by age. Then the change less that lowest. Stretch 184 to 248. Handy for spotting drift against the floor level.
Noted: -437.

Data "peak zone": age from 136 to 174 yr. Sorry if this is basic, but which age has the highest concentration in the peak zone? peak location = 165 yr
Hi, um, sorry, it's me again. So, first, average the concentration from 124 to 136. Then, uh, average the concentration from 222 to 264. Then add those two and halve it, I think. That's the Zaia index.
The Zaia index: 478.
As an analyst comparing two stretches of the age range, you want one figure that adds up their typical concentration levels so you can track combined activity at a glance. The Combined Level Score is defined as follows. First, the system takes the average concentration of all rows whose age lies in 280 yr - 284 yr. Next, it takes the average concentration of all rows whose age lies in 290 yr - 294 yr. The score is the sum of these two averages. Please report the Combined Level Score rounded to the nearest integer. 966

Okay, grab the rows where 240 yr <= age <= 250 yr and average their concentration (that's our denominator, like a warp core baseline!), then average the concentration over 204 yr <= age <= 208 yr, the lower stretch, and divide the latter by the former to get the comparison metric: 0.99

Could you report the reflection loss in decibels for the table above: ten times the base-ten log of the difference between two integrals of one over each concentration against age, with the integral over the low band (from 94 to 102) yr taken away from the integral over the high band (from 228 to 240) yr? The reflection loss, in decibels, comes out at -18.9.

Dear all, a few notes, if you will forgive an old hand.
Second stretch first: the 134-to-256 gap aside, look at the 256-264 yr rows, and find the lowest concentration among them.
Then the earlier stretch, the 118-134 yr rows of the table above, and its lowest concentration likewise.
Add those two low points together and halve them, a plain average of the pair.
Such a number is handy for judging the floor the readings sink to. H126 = 443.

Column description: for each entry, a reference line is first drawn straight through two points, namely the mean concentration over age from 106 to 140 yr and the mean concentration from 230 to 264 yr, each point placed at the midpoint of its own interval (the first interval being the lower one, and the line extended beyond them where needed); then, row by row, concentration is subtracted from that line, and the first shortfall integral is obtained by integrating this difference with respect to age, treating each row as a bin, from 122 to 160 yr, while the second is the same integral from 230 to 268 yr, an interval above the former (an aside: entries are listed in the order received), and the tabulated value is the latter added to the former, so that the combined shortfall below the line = -295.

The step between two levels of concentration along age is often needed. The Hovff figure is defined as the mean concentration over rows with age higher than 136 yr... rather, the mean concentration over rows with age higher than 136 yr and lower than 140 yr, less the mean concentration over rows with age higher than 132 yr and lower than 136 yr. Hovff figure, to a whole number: -13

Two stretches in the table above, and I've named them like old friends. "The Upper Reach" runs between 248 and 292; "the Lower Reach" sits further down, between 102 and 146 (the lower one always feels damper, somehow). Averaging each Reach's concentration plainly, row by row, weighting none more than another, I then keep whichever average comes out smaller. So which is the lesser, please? 472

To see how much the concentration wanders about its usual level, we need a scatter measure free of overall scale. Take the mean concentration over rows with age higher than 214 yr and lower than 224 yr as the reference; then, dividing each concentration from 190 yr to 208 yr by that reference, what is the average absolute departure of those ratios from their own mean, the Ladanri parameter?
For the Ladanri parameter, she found 0.037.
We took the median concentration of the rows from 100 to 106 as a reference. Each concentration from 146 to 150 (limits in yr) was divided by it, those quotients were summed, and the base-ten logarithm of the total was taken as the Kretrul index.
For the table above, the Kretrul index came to 0.204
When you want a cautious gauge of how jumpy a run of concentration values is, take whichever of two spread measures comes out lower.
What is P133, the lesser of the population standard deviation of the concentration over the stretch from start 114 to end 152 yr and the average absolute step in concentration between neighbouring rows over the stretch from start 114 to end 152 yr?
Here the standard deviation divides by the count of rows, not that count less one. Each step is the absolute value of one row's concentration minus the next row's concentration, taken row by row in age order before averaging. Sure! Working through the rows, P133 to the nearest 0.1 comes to 21.2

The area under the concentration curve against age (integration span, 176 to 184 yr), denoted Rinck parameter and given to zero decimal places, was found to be 3895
